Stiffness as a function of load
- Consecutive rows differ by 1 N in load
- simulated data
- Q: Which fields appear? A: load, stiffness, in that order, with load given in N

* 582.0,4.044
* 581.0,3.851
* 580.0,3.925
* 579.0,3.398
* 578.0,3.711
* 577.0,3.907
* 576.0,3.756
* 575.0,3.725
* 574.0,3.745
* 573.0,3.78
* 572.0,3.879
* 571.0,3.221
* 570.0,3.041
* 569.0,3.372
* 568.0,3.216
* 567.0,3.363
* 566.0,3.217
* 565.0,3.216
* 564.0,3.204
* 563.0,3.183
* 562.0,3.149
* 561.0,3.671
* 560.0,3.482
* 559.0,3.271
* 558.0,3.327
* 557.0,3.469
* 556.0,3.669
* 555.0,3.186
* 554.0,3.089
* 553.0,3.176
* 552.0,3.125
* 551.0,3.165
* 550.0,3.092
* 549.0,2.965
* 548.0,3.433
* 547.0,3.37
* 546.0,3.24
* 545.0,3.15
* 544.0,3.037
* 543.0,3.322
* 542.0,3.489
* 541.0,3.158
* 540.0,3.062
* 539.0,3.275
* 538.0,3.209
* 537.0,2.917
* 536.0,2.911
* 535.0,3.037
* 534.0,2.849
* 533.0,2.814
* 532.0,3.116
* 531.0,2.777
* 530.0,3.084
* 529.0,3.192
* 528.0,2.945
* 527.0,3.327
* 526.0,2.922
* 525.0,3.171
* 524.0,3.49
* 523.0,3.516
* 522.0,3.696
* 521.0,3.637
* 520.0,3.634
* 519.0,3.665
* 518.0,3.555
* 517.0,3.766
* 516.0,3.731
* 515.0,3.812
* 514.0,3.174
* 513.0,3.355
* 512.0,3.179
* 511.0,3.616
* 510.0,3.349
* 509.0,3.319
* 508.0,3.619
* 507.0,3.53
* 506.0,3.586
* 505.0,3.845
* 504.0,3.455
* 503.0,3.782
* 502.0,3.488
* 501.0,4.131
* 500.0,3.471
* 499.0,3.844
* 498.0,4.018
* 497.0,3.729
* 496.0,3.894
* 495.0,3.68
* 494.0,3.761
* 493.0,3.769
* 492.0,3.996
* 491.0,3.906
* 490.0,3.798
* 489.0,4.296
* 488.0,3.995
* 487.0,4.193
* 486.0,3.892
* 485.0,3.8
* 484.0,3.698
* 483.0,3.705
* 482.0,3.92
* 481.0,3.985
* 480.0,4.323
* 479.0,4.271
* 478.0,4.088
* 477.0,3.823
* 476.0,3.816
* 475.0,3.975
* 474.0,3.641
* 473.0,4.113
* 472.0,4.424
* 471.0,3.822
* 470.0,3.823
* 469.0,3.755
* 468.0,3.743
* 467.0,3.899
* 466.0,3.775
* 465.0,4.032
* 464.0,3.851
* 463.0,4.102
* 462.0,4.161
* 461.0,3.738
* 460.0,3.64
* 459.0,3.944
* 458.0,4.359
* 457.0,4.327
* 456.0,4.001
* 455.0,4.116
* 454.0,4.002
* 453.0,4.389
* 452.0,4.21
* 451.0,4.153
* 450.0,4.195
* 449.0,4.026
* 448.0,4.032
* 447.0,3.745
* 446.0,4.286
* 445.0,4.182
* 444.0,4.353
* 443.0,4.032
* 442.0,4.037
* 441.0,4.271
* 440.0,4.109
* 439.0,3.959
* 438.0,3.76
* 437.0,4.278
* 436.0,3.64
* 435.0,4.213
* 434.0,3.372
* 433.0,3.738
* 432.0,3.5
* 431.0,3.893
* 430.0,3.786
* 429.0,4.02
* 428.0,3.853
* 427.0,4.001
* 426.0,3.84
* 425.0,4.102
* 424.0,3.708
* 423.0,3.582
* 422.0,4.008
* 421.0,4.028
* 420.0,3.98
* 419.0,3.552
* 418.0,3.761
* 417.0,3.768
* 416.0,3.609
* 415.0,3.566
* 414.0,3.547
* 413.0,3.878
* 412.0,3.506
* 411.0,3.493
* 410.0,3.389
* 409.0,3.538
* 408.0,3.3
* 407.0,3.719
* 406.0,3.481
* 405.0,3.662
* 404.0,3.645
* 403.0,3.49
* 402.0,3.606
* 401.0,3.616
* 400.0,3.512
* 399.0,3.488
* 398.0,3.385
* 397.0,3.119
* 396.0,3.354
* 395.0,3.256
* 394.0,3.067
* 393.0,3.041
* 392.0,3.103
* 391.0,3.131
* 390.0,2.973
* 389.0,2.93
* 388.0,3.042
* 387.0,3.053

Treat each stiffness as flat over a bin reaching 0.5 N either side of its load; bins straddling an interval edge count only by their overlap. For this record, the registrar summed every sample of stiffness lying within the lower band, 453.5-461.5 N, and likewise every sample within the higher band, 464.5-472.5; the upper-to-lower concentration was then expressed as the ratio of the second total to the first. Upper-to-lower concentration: 1.0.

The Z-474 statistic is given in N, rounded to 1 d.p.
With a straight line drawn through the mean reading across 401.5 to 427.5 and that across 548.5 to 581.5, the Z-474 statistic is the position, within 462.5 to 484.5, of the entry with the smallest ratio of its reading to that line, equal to 474.0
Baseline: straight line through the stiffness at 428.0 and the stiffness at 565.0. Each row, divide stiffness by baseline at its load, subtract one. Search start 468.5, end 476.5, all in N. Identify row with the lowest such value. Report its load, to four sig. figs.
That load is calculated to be 474.0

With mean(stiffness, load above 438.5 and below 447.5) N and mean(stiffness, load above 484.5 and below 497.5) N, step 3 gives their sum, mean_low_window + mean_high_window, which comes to 8.0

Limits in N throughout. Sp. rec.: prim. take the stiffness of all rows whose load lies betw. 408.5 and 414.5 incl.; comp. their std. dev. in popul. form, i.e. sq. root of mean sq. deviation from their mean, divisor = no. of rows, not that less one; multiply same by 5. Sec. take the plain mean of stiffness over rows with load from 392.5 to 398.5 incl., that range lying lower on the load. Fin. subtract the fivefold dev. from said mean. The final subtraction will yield 2.4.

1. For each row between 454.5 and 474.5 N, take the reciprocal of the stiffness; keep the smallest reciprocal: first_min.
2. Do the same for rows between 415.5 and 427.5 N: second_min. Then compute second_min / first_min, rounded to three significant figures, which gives 1.08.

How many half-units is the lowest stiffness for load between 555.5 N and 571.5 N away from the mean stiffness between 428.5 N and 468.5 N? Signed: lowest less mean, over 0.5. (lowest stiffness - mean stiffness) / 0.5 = -1.91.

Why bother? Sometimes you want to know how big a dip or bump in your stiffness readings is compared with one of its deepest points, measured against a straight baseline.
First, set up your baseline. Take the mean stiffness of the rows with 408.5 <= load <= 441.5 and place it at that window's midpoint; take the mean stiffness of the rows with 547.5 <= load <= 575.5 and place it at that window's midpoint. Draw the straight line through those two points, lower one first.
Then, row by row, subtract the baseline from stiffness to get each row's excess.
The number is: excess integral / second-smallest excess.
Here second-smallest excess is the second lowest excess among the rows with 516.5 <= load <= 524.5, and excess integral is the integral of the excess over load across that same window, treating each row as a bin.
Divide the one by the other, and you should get 23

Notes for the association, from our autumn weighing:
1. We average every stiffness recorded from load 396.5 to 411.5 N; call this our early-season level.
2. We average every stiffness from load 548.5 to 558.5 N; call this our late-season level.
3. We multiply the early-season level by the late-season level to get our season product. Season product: 11.3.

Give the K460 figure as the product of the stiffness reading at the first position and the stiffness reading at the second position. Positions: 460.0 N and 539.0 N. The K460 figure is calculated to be 11.9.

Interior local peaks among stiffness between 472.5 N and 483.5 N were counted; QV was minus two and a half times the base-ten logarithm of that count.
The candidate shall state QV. -0.8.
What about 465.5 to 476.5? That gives -1.5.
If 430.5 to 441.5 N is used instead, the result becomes -1.2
